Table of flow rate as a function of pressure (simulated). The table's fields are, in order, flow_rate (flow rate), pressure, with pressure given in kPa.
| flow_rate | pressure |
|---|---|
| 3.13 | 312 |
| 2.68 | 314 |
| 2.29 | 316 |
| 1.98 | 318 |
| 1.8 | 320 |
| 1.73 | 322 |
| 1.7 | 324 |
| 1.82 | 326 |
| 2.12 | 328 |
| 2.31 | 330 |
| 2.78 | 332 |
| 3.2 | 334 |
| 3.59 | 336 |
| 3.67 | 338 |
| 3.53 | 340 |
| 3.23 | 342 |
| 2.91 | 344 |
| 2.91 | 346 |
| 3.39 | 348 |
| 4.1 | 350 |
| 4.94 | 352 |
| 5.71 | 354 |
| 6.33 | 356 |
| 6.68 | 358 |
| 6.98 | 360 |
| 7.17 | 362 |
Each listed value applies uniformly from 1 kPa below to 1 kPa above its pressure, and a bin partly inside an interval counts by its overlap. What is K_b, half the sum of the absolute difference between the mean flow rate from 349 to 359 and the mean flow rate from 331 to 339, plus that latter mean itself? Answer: 2.8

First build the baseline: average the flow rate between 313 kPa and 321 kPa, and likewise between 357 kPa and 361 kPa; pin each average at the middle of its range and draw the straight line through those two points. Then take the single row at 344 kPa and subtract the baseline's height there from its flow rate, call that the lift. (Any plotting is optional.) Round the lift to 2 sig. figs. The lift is -2.3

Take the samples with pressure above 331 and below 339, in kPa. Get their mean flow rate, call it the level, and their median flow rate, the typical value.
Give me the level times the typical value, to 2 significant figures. 11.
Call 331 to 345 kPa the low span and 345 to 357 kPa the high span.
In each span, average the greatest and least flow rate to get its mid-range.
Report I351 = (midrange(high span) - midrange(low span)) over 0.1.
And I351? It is 14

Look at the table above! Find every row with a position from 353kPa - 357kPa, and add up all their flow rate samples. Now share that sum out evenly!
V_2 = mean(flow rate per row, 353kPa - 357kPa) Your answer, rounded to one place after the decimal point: 6.0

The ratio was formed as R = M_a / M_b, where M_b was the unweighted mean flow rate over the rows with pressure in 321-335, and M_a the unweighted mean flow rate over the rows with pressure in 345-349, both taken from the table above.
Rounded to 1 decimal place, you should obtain 1.4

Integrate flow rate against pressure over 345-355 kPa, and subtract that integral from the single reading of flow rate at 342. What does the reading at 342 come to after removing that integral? -39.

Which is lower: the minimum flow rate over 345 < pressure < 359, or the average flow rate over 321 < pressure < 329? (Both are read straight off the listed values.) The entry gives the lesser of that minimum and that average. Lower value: 1.84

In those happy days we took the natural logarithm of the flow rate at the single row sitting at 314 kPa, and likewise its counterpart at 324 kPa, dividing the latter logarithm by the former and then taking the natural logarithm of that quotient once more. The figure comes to -0.6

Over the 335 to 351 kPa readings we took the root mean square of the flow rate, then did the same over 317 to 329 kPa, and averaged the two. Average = 2.65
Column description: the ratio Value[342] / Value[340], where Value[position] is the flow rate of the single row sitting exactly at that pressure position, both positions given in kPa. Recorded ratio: 0.92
